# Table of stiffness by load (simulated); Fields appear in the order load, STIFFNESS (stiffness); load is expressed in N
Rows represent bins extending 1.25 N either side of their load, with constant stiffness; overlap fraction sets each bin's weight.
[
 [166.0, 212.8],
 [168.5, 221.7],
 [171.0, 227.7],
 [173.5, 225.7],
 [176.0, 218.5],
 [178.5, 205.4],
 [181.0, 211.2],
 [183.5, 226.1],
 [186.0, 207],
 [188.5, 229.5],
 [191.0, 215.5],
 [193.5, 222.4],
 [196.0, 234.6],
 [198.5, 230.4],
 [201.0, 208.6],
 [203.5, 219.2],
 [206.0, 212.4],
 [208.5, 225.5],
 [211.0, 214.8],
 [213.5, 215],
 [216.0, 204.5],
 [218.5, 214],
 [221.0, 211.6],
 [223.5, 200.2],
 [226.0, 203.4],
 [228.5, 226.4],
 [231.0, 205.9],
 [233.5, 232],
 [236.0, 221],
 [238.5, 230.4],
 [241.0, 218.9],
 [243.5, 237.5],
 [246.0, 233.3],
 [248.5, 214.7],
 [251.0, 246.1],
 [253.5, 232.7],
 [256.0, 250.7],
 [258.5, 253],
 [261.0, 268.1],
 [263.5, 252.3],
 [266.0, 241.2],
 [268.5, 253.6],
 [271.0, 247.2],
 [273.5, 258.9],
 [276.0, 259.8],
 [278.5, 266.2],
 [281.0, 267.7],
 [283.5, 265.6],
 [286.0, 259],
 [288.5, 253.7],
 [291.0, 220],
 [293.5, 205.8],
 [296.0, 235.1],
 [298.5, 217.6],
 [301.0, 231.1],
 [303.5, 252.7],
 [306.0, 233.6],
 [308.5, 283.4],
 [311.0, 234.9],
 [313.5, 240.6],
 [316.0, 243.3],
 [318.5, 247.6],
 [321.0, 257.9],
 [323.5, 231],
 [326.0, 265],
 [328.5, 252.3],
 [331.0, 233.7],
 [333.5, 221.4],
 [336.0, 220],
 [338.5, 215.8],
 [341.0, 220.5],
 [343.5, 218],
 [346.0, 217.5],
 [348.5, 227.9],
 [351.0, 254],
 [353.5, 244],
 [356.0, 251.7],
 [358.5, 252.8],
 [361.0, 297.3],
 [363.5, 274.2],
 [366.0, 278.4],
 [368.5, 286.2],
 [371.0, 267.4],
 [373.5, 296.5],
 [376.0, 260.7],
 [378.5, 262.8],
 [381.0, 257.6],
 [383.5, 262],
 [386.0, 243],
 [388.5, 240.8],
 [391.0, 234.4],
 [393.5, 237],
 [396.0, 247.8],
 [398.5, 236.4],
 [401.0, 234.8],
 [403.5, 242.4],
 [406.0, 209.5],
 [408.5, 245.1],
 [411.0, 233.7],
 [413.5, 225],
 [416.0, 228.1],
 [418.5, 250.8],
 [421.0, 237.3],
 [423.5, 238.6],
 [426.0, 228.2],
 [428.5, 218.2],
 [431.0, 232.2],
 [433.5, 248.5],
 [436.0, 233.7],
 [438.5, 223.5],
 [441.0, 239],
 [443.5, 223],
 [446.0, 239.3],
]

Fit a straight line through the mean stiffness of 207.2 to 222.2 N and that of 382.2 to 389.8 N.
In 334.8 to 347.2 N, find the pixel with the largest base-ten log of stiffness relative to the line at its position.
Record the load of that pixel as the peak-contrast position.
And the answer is 336.0 N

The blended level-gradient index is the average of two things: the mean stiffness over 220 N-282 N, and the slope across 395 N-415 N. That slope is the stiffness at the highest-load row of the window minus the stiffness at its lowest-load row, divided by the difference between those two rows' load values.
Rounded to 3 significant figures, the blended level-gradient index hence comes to 118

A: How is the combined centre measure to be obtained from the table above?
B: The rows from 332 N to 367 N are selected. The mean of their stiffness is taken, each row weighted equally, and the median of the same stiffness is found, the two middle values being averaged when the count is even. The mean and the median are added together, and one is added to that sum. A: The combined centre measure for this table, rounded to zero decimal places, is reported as 479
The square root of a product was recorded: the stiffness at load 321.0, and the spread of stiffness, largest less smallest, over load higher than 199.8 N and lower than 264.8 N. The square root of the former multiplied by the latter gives 132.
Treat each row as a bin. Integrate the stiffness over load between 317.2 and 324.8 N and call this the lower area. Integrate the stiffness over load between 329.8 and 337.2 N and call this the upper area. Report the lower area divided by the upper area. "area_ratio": 1.1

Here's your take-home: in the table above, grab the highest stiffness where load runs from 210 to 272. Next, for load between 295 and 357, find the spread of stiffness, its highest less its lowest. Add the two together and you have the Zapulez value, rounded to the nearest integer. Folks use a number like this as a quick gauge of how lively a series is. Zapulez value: 336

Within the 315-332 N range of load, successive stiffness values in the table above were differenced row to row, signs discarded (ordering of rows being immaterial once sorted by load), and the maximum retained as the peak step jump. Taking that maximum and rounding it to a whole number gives 34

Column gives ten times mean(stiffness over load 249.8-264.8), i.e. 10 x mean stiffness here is 2505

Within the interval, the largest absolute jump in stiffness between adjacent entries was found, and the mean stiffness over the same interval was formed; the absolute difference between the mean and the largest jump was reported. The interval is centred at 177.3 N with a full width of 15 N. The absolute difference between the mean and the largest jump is 204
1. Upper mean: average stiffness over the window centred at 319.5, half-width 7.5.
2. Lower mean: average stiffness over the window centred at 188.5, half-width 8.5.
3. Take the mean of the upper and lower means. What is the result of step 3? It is 234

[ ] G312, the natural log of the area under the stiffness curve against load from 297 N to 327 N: 8.90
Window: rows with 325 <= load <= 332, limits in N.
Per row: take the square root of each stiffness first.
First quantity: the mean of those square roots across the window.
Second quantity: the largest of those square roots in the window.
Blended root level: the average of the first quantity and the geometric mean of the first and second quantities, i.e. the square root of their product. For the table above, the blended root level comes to 15.9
